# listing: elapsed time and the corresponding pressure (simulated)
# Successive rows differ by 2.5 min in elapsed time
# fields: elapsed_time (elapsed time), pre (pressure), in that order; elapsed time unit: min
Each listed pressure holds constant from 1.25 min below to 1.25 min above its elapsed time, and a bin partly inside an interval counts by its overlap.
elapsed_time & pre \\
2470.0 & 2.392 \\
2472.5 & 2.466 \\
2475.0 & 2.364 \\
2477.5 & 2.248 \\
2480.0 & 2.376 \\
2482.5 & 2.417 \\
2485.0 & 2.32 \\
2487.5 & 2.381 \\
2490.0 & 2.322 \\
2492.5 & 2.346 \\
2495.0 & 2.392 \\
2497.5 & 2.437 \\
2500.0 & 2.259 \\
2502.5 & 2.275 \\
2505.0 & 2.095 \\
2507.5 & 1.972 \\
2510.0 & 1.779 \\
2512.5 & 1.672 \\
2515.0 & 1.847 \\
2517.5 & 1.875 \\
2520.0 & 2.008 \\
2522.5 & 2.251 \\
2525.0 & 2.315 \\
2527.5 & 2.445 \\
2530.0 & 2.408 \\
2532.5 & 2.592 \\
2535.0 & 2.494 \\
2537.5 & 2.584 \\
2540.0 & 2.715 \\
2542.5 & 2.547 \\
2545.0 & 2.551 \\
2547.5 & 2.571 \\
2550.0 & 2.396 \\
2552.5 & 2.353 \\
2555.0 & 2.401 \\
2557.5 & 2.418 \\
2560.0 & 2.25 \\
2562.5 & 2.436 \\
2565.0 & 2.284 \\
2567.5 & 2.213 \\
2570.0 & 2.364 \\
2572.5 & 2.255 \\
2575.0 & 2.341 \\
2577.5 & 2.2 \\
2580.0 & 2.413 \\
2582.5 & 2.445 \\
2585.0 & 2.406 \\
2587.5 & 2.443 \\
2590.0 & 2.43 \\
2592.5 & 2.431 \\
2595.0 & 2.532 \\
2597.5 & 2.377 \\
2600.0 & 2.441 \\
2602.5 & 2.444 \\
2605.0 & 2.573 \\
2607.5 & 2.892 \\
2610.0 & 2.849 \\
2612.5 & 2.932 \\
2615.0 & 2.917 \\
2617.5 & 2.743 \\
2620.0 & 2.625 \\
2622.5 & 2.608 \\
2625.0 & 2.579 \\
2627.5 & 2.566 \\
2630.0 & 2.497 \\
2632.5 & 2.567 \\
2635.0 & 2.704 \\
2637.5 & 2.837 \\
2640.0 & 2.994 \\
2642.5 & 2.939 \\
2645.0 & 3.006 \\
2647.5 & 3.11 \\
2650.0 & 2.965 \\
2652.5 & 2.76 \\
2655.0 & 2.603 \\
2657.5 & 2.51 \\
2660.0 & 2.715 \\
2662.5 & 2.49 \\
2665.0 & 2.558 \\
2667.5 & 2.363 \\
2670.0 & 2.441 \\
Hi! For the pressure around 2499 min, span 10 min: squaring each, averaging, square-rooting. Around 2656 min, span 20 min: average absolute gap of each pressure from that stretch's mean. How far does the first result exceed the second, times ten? 21.7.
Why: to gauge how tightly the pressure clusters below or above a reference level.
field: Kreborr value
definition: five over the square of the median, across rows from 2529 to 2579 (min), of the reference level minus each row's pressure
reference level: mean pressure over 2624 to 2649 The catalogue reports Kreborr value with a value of 35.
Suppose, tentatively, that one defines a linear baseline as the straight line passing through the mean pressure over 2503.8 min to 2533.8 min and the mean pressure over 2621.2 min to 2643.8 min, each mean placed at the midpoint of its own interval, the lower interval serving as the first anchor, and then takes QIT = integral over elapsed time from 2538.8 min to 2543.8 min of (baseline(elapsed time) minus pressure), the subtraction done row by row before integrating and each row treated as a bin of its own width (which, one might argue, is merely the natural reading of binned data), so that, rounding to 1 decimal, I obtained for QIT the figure -2.0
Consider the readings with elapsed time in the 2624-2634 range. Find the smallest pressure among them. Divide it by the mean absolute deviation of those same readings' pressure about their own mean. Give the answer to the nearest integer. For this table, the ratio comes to 90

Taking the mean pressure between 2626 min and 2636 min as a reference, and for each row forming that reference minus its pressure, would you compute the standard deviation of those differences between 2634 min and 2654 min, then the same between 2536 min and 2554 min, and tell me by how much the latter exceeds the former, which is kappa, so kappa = -0.01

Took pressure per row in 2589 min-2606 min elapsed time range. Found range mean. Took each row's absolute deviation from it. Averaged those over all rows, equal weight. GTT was 0.052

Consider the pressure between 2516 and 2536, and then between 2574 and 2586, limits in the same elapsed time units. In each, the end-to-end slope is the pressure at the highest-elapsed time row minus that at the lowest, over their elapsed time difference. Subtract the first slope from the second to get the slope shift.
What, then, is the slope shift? -0.029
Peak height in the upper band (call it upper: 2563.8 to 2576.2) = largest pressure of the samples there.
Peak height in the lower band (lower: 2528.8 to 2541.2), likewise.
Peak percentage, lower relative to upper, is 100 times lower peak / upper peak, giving 115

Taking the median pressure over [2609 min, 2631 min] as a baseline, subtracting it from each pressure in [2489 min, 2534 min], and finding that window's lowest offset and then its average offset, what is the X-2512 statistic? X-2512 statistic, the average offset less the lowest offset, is 0.51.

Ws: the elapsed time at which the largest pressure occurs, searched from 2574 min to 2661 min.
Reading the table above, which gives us 2647.5 min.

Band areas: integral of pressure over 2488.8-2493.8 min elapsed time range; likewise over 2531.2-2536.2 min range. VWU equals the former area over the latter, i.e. 0.92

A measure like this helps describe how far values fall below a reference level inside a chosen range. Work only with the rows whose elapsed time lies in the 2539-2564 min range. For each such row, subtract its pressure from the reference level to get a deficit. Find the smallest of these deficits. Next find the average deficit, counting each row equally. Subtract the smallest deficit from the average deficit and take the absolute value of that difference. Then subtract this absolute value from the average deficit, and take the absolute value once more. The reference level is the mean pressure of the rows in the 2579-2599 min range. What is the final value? 0.28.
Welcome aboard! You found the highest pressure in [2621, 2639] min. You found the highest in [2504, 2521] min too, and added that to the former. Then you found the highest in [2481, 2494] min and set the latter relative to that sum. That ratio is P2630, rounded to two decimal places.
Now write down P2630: 0.49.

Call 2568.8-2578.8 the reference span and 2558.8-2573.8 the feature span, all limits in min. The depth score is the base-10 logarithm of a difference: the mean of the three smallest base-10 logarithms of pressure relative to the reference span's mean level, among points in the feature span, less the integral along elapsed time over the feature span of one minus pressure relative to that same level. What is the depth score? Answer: -1.2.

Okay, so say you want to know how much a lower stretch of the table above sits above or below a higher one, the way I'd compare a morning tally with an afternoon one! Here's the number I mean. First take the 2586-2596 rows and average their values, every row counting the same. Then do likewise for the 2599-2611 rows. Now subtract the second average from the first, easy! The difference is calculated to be -0.18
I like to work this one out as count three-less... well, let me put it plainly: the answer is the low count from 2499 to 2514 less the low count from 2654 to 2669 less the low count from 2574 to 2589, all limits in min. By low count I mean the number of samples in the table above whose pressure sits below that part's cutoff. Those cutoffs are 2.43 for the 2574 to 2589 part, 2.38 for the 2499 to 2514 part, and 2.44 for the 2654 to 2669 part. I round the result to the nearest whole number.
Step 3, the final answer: 1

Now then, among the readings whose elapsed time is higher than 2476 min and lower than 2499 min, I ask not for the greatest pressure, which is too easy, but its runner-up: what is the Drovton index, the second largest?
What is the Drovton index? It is 2.417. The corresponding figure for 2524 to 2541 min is 2.592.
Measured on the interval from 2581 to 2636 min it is 2.917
